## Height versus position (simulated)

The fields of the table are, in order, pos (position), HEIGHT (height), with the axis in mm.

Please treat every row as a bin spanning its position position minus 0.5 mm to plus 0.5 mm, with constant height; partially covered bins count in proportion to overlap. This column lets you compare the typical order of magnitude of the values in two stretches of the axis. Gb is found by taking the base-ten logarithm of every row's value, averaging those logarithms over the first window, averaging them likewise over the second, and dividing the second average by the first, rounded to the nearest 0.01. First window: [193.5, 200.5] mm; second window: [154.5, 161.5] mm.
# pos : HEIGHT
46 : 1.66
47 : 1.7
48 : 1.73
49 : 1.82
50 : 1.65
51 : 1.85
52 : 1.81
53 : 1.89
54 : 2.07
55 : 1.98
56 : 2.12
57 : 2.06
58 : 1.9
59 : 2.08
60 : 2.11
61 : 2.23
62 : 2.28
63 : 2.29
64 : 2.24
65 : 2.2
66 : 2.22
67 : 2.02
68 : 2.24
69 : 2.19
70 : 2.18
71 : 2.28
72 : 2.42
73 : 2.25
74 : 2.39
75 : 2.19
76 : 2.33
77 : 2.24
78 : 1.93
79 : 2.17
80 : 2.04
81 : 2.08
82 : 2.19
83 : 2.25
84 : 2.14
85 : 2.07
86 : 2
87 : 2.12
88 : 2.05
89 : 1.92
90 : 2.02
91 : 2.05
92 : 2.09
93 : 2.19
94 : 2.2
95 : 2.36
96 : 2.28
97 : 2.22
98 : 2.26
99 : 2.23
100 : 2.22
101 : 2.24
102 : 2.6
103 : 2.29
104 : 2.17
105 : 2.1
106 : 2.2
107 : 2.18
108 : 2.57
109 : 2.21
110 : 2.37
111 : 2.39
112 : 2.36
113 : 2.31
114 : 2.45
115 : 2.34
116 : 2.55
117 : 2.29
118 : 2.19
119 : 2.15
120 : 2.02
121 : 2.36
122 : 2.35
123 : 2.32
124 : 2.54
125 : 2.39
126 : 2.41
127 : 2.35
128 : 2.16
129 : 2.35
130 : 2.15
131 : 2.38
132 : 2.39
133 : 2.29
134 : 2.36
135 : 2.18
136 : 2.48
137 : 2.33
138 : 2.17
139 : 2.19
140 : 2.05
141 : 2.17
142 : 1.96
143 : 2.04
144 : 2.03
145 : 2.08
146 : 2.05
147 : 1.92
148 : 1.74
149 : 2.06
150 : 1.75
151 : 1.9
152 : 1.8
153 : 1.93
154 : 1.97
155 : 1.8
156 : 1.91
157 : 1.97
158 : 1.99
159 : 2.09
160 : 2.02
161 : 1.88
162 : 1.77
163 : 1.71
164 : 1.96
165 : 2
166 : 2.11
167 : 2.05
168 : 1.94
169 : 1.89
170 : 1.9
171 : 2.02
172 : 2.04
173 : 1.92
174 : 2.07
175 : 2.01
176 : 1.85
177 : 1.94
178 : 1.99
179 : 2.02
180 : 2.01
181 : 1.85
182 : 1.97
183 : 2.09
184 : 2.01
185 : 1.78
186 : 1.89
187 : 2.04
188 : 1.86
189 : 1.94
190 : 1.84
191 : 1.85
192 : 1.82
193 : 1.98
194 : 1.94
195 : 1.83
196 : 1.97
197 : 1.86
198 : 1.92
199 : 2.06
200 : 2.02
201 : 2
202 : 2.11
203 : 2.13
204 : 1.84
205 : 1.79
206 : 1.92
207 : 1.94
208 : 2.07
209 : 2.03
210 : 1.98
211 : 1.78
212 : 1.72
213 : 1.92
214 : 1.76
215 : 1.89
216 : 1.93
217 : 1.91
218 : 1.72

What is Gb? 1.01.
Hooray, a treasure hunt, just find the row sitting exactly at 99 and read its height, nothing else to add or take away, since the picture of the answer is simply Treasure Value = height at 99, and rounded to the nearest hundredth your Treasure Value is 2.23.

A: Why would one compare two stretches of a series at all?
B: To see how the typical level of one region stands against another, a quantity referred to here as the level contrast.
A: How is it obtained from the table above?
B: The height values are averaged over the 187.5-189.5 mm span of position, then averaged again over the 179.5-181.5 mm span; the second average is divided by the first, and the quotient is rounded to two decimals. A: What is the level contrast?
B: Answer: 1.02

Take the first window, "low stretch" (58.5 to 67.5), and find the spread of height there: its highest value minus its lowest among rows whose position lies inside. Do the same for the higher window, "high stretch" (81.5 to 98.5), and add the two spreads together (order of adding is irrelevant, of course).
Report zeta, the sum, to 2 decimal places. 0.71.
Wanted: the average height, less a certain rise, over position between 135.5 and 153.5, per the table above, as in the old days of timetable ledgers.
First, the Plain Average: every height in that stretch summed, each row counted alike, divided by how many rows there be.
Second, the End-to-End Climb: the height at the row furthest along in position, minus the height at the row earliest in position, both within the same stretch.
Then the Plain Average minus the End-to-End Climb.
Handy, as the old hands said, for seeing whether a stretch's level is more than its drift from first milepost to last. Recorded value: 2.59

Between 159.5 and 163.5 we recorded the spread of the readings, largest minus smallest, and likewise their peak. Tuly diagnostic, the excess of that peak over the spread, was 1.71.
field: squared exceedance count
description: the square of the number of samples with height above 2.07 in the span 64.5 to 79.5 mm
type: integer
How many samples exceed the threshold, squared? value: 169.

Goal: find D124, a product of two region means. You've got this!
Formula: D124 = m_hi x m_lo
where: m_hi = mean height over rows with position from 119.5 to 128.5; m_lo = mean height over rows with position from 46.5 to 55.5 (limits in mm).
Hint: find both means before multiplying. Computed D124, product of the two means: 4.26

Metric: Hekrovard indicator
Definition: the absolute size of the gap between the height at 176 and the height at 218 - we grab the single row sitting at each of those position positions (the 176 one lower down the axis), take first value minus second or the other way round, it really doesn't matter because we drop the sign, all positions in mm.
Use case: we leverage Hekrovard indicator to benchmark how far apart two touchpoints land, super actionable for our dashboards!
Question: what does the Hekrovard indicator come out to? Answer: 0.13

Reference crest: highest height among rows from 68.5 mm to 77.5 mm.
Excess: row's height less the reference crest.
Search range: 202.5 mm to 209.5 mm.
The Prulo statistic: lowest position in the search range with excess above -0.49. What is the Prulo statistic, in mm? 203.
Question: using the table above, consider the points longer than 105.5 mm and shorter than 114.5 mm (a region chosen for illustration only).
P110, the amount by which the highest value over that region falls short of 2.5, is -0.1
